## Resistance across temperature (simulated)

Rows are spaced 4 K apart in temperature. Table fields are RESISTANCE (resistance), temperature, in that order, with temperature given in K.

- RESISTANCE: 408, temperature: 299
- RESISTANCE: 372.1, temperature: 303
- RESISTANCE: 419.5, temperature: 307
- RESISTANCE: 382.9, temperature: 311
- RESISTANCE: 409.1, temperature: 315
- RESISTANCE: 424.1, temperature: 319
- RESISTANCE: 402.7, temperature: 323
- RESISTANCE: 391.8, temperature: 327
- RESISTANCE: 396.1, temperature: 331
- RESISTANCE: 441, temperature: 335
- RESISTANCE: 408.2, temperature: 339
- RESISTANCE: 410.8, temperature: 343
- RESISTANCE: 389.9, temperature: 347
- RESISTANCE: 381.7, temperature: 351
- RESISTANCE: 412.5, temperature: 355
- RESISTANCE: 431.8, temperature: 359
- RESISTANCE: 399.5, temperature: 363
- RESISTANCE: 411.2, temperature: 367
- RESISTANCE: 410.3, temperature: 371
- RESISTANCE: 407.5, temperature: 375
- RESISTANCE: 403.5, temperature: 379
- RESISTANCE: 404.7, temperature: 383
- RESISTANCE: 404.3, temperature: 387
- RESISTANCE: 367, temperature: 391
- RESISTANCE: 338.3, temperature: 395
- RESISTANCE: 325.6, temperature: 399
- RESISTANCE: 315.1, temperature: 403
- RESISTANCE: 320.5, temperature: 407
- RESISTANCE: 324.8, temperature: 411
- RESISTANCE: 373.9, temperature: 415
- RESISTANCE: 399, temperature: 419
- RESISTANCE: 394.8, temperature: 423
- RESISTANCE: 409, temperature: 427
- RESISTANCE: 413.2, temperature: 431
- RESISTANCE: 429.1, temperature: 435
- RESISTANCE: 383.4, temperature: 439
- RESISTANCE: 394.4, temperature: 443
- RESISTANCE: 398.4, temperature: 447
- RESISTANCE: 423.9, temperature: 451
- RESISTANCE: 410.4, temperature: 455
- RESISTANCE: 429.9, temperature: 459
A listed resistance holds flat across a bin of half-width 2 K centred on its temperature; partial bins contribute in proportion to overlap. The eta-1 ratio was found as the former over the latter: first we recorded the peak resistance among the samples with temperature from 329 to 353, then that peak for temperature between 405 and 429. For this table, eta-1 1.08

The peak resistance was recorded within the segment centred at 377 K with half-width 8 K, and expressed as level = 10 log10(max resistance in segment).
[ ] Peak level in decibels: 26.1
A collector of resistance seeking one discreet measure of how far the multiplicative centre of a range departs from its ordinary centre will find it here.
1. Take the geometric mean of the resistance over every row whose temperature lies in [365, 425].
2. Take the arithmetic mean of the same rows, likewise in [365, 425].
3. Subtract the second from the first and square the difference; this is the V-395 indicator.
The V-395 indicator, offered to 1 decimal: 3.4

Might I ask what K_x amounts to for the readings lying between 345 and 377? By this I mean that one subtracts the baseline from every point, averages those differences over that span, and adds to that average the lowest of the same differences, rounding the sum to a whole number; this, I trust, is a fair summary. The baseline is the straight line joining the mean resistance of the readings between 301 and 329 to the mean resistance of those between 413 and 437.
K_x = -16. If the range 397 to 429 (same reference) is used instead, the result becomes -133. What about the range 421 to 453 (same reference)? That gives -18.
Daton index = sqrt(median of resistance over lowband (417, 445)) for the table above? 20.0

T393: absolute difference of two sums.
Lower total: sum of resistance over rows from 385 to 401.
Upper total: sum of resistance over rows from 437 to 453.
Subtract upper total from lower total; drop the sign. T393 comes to 165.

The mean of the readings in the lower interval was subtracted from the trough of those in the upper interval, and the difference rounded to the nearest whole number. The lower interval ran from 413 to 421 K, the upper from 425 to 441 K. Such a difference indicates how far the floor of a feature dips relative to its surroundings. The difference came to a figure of -3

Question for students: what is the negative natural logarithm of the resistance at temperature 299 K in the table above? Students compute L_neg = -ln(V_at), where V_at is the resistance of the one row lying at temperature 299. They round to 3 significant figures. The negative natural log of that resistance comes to -6.01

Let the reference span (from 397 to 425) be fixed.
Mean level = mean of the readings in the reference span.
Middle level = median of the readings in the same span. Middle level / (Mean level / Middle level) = 302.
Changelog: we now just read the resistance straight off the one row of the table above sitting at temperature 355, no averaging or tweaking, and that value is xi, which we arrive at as 412.5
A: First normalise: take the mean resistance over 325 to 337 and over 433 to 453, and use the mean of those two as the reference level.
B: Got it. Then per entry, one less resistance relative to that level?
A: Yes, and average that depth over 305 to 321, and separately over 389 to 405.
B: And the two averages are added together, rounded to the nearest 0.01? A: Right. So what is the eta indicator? 0.17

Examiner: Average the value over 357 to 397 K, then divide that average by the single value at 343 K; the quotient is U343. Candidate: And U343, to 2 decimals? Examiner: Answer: 0.97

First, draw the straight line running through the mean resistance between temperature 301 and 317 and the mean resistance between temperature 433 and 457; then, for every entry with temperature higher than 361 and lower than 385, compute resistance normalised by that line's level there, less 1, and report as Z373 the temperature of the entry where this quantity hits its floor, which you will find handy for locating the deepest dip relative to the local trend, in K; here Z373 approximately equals 363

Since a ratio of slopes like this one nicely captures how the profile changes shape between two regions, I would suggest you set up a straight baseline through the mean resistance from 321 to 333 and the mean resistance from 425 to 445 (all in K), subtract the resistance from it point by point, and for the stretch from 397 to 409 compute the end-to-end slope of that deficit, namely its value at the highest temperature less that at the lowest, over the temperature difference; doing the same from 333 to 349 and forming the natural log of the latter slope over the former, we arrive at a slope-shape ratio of 1.8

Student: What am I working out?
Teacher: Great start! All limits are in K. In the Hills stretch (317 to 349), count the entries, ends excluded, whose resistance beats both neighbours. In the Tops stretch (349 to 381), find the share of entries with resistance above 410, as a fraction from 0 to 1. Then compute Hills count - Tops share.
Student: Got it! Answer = 1.5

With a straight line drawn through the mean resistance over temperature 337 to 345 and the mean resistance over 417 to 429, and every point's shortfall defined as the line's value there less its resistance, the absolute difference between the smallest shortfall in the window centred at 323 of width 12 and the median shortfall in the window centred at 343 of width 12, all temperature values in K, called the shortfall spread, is 14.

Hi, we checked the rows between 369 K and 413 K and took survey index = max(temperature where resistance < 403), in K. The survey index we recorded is 411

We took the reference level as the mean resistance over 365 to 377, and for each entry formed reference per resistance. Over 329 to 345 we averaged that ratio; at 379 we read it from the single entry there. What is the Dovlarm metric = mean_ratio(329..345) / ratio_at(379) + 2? 2.976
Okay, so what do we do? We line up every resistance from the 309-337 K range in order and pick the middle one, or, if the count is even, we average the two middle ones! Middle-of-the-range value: 403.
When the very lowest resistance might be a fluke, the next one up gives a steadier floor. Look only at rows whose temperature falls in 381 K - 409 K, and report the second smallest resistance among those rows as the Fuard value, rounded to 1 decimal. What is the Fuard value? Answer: 320.5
